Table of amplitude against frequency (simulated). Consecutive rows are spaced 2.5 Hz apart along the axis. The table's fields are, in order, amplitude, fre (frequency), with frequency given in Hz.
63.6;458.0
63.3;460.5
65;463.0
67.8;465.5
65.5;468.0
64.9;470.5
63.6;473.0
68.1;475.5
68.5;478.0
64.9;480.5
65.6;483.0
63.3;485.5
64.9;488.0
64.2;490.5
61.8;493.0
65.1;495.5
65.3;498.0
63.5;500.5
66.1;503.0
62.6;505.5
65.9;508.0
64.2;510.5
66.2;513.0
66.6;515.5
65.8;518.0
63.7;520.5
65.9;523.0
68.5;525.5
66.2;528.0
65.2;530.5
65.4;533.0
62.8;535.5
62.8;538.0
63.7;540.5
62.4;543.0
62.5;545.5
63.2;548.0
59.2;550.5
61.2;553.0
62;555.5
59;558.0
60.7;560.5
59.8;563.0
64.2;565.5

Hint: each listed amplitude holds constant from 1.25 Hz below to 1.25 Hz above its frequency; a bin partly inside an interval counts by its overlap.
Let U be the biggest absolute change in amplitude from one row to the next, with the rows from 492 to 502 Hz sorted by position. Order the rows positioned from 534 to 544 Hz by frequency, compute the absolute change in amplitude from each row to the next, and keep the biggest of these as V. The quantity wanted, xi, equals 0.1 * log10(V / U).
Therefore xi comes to -0.04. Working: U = 3.3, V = 1.3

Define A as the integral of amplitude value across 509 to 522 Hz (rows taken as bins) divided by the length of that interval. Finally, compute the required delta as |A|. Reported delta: 65.3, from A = 65.3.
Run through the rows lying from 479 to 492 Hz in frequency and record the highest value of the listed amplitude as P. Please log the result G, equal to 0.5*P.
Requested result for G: 32.8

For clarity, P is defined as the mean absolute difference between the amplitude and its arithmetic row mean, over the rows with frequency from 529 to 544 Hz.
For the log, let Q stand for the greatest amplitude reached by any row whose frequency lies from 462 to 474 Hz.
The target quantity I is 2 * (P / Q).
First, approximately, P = 1.06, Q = 67.8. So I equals 0.031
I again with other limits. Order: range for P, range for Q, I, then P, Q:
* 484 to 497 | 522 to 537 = 0.031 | 1.05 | 68.5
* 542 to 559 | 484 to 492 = 0.041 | 1.33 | 64.9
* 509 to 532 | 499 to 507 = 0.029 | 0.97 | 66.1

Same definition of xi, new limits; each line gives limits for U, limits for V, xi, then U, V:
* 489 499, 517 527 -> -0.01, 3.3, 2.6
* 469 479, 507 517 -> -0.04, 4.5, 2.0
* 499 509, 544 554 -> 0.01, 3.5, 4.0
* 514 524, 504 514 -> 0.02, 2.2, 3.3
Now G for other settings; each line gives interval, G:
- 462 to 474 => 33.9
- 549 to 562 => 31.0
